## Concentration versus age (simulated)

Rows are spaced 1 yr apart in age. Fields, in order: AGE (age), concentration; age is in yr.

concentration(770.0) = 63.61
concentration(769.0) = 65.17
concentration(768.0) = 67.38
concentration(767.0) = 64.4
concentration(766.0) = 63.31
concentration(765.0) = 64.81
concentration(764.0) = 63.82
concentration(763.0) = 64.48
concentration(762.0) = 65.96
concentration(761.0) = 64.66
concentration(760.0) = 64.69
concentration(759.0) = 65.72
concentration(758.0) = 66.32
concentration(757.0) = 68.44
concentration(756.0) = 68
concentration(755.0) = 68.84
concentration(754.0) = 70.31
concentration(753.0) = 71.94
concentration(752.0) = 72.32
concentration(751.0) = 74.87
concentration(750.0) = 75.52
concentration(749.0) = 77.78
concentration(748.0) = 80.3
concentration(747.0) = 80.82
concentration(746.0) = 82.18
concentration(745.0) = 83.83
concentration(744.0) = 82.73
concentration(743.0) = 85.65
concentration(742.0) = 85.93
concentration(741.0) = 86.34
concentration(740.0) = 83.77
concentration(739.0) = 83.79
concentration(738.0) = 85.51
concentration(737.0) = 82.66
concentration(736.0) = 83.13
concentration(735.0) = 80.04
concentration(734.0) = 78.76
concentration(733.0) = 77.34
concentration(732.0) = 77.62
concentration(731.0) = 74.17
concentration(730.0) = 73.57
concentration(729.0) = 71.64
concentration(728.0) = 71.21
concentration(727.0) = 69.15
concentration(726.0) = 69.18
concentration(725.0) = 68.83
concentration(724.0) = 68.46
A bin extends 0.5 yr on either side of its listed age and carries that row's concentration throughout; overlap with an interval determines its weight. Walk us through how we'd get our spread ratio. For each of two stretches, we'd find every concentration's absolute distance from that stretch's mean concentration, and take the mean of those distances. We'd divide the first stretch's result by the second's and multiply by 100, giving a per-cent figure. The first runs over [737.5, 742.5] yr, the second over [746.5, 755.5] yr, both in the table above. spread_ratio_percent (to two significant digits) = 30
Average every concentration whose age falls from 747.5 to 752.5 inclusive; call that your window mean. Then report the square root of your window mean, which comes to 8.7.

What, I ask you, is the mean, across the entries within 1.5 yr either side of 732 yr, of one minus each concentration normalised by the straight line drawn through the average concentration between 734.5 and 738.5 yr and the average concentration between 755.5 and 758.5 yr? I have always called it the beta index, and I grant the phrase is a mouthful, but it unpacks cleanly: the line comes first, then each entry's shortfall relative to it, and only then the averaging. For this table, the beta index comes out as 0.11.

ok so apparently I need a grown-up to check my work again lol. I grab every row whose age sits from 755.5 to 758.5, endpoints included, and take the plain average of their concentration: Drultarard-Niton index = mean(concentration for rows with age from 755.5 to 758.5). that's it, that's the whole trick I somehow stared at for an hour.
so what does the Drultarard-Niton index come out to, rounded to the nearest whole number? 68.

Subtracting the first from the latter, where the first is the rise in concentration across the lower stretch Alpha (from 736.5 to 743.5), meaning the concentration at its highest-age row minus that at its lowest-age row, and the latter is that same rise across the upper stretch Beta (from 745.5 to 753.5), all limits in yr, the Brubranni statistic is -13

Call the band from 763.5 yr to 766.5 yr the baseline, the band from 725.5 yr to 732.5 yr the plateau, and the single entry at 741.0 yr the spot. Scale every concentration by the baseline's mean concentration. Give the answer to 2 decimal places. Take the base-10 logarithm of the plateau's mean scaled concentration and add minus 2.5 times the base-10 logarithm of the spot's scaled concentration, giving -0.27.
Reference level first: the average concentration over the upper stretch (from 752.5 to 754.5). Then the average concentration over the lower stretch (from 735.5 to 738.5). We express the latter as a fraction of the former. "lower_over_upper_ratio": 1.18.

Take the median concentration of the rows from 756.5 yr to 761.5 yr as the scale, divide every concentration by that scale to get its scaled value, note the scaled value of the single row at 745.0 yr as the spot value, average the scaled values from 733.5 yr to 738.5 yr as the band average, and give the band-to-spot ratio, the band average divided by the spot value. 0.98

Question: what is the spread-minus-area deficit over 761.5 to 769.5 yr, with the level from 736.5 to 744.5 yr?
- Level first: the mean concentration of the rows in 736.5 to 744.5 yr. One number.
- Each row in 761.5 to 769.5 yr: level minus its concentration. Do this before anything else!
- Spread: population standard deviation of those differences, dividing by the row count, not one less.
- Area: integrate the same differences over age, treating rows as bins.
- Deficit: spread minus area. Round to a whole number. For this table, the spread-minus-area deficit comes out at -156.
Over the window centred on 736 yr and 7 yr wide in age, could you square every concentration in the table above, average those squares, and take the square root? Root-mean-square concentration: 82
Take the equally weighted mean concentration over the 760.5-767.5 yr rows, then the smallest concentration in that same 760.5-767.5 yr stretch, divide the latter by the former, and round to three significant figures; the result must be 0.982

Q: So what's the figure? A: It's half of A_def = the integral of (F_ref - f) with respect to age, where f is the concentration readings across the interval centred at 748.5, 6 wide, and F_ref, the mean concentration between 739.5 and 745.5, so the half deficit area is 18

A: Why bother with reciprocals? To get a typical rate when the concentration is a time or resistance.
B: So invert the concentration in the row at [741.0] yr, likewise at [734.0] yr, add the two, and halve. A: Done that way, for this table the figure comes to 0.0121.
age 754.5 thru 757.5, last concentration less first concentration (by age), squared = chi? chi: 0.2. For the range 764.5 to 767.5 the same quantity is 0.2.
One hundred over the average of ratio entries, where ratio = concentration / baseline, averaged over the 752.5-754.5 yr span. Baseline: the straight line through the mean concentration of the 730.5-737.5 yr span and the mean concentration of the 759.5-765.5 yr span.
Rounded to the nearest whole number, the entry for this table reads 97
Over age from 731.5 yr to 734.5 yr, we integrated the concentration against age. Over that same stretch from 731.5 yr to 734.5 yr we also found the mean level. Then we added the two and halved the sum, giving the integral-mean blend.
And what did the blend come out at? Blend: 156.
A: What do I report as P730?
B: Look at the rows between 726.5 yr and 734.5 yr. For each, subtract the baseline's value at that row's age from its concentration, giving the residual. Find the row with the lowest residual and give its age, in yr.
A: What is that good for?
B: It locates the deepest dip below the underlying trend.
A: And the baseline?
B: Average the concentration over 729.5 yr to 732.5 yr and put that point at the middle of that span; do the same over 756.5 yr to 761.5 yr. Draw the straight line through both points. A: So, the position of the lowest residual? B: 727.0 yr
